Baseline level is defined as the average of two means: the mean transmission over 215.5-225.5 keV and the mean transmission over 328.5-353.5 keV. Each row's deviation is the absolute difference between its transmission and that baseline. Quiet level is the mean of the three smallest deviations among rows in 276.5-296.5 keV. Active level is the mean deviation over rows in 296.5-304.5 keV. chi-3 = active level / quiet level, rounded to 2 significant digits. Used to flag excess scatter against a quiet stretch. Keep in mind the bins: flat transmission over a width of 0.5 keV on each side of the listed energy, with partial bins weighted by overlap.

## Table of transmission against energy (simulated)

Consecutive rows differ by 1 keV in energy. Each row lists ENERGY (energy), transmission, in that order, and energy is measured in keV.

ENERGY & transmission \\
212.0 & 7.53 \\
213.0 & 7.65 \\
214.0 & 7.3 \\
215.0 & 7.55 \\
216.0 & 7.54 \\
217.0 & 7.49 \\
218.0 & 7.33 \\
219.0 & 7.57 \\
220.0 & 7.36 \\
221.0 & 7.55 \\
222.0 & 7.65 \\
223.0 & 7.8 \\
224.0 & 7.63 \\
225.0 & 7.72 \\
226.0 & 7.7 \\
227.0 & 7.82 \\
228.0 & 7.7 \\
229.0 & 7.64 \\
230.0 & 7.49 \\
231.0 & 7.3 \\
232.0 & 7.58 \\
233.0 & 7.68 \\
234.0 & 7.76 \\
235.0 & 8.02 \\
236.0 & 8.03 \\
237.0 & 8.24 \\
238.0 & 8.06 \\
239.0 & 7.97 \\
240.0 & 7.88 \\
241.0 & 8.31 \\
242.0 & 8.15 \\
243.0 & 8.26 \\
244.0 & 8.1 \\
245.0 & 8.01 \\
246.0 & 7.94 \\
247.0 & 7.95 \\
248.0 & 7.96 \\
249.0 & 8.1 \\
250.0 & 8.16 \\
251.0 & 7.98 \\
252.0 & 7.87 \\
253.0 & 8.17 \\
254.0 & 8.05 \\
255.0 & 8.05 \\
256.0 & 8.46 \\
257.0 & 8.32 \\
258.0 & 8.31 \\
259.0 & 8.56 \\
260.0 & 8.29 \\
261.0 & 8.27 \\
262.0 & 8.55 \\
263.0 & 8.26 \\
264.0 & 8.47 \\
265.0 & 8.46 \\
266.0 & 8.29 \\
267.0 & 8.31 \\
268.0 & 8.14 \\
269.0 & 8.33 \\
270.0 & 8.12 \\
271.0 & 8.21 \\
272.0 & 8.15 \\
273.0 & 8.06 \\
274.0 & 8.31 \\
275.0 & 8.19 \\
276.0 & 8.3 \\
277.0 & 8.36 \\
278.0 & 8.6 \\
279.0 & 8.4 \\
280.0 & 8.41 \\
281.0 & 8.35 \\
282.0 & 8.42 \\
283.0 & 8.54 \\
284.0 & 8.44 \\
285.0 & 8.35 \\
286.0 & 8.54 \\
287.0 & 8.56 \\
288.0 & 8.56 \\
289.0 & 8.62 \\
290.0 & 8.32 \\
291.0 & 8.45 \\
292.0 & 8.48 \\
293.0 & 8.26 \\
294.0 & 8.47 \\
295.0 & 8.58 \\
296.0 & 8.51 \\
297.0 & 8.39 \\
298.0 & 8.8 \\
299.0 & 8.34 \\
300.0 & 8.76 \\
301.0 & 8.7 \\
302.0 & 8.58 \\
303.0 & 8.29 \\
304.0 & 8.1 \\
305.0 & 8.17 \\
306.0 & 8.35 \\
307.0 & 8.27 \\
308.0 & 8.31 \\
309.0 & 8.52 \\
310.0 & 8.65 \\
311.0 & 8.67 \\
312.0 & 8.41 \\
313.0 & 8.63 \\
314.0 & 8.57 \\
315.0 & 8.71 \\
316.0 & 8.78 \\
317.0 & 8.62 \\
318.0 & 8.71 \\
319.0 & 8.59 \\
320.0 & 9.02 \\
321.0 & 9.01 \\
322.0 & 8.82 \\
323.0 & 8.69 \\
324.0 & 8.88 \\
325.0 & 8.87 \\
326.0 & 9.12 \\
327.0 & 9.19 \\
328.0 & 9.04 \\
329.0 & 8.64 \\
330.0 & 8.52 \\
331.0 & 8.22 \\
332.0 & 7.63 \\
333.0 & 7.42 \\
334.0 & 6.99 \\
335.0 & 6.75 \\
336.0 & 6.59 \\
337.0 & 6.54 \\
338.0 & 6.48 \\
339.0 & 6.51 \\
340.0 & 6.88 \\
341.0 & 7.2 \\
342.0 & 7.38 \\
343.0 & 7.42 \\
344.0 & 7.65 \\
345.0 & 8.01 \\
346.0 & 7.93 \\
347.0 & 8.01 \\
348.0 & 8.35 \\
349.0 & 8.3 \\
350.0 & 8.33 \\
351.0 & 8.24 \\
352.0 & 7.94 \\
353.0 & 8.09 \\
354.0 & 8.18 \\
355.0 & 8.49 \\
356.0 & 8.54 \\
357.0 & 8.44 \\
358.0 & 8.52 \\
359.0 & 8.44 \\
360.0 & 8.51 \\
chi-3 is 1.3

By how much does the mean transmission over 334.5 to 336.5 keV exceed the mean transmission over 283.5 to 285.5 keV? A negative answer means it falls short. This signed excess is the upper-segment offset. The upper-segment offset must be -1.7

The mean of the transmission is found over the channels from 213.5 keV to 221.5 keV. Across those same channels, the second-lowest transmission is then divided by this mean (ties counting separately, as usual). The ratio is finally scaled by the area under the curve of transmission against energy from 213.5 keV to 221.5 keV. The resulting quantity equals 59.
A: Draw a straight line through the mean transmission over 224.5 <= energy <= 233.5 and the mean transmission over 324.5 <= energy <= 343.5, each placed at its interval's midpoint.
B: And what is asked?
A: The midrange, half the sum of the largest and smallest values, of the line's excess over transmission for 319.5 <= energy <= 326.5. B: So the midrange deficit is -1.3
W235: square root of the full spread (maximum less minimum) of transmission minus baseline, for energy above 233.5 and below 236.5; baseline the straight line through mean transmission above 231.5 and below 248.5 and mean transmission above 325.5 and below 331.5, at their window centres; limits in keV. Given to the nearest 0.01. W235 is 0.50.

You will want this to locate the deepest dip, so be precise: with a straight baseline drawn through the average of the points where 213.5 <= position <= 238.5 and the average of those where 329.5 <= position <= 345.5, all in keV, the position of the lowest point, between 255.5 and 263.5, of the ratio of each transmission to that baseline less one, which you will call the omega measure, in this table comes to 263.0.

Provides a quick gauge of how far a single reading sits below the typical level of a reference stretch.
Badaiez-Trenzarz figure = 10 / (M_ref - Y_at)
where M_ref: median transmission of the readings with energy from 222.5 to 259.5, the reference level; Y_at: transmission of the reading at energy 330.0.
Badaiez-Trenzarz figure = -19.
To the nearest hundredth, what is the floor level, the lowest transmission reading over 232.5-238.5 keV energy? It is 7.68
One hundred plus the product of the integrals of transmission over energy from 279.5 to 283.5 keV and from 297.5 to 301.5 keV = 1267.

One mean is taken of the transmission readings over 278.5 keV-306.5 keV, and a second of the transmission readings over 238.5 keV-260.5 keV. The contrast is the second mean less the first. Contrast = -0.33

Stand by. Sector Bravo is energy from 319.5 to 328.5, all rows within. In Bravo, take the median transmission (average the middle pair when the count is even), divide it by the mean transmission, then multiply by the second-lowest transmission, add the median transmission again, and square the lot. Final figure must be 320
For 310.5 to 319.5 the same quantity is 296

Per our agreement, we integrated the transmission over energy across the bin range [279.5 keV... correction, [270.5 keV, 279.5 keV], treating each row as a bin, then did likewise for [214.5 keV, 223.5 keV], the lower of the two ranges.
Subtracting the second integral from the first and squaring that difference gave 45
